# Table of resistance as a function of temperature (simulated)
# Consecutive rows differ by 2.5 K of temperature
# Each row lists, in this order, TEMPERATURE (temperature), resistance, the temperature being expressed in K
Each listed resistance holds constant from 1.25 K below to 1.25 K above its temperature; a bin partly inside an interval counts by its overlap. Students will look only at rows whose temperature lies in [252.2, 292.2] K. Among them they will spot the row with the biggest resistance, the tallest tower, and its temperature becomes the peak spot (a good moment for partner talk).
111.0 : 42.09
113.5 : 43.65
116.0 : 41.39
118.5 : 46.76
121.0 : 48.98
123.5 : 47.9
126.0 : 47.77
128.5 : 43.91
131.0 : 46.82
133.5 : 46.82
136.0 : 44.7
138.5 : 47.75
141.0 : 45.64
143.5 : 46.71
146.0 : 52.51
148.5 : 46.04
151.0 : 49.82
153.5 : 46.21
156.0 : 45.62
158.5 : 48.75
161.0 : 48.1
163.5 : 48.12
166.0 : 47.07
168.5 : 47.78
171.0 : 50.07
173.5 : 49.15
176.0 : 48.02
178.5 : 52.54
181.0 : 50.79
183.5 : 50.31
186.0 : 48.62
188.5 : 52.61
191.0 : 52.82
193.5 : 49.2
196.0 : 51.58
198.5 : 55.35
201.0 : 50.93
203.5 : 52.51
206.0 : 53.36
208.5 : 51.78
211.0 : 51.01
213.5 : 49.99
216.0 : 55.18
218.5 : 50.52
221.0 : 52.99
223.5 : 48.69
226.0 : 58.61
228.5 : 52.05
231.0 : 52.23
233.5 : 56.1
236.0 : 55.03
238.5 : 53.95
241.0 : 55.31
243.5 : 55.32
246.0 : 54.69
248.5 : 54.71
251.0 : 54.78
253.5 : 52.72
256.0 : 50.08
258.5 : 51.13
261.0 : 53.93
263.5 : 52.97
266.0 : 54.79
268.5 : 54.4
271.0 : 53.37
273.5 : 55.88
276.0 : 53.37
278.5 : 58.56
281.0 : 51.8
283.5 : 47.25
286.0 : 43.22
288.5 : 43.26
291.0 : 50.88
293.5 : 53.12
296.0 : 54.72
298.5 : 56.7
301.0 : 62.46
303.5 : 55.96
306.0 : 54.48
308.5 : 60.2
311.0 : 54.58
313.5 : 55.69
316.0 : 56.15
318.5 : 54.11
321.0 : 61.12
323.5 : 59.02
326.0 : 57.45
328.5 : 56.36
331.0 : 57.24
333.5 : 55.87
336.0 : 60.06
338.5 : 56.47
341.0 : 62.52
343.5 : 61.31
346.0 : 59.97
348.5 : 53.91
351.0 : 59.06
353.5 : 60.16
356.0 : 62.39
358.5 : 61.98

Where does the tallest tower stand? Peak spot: 278.5 K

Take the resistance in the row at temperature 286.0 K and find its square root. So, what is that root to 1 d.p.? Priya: 6.6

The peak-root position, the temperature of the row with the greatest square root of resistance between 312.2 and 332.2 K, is 321.0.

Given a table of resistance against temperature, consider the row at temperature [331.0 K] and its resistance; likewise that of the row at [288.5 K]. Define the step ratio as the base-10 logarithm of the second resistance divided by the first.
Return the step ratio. -0.12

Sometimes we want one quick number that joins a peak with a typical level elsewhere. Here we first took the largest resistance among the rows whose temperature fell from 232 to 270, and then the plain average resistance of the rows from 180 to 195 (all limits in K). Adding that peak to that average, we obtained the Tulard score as 107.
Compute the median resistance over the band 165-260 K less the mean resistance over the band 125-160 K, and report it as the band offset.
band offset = 5.1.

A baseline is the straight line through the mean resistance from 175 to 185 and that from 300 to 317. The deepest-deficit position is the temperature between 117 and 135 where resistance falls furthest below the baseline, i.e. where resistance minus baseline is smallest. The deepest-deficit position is 128.5 K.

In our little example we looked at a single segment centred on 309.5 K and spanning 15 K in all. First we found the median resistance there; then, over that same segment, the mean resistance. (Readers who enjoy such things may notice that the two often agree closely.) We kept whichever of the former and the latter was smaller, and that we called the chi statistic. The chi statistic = 55.8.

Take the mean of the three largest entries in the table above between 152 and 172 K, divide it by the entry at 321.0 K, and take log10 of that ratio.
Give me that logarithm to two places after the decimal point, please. -0.10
